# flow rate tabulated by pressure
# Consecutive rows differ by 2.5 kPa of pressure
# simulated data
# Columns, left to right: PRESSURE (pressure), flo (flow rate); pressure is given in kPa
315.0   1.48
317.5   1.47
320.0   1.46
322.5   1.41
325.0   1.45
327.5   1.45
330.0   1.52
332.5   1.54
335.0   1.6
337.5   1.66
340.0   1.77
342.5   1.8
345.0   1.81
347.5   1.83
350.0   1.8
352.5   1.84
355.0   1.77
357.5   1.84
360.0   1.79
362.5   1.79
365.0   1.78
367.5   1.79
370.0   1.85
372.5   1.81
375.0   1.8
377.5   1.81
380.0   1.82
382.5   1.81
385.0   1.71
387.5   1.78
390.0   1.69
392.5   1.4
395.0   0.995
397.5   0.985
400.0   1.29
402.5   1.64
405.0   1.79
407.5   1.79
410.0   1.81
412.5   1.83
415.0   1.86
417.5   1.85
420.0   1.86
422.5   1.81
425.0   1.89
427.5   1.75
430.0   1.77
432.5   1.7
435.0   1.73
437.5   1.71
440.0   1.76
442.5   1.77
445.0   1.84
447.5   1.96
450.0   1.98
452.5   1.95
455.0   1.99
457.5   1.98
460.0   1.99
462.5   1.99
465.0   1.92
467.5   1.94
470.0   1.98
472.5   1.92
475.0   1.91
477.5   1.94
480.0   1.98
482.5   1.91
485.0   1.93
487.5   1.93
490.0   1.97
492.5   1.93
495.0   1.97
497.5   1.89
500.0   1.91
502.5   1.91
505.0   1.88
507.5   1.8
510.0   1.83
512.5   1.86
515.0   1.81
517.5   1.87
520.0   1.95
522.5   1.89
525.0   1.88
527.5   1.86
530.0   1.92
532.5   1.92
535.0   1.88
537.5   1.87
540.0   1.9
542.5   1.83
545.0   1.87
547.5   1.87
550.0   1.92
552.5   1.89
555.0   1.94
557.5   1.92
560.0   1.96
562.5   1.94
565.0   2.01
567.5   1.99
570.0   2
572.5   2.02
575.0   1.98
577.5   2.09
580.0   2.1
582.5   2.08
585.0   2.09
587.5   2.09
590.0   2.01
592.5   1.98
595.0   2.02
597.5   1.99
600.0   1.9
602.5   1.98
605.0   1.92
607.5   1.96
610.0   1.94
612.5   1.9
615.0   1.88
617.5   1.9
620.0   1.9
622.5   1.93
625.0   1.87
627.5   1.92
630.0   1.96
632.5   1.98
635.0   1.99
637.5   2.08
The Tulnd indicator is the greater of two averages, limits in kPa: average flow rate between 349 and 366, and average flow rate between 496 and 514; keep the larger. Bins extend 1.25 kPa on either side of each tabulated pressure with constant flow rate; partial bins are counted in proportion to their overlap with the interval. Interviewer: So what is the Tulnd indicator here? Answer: 1.869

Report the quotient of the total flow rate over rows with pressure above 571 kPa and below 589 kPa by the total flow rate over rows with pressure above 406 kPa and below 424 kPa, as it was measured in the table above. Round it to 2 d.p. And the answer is 1.13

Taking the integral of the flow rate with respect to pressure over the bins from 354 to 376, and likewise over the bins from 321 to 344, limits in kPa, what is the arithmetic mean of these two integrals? 38.0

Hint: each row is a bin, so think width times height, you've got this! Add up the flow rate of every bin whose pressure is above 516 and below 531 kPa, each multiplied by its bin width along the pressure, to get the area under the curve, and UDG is 28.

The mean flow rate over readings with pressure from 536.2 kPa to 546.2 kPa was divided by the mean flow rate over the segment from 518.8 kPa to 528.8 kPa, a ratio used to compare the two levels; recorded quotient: 0.99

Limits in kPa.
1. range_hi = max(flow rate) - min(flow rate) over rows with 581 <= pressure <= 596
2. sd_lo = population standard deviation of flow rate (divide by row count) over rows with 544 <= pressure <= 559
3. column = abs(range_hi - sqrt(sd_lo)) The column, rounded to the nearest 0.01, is 0.05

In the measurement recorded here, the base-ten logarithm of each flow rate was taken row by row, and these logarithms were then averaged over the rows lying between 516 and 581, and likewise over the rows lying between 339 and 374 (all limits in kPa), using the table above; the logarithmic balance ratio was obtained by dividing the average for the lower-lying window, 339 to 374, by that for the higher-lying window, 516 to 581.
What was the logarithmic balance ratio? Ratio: 0.90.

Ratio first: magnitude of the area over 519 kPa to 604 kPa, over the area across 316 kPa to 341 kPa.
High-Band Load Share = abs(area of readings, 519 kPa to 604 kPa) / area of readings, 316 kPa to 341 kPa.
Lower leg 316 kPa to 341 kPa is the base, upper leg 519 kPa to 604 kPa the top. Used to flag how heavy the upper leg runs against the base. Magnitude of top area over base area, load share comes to 4.3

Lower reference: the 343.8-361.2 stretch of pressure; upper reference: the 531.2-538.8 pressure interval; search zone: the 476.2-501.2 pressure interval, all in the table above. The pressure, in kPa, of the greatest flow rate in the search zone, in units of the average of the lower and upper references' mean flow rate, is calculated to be 480.0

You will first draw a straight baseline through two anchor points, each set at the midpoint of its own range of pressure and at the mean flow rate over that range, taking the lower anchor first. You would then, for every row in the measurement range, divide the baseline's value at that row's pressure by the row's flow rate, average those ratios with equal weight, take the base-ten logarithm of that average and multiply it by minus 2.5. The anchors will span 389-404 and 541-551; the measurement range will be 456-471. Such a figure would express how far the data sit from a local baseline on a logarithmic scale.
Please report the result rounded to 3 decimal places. 0.240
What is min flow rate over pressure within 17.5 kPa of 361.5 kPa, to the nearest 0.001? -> 1.770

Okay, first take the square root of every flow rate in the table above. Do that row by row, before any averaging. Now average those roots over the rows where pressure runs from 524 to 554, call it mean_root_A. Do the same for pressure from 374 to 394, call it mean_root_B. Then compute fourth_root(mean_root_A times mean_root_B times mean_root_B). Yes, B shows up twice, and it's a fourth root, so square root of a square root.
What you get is 1.24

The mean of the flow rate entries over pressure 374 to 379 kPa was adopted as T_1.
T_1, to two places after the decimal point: 1.81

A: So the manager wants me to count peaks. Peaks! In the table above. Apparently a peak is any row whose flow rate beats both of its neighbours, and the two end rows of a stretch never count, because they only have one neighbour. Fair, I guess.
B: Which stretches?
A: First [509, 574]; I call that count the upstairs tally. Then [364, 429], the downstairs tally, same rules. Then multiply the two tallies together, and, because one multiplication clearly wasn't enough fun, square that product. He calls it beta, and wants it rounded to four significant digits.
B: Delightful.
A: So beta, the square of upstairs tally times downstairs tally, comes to 1764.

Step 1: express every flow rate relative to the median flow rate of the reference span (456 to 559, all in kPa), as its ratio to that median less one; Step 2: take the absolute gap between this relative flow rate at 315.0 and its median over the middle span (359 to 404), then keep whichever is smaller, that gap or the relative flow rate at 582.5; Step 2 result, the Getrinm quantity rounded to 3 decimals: 0.089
